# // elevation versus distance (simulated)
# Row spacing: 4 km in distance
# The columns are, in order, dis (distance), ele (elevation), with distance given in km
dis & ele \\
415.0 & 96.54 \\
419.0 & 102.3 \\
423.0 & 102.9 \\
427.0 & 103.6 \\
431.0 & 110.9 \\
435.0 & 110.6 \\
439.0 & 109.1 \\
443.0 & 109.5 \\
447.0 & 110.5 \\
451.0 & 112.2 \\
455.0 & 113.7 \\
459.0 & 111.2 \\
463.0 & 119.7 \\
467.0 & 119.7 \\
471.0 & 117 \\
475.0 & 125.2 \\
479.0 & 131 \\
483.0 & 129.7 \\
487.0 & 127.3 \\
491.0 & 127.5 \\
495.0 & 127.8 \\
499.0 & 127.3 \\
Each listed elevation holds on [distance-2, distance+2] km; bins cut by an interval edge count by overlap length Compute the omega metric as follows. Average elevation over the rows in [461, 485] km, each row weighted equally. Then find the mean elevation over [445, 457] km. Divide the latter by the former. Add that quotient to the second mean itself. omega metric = 113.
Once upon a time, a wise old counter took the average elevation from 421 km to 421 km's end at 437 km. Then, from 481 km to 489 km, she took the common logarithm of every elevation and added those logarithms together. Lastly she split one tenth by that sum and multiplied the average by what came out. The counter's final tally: 2.5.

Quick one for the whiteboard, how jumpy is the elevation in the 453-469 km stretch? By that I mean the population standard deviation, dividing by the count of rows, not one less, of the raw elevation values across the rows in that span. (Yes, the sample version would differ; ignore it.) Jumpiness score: 3.7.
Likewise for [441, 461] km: 1.4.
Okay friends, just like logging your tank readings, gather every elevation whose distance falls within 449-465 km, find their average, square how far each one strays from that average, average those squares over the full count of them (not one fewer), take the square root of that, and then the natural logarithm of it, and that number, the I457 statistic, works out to 1.19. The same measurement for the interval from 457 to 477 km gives 1.51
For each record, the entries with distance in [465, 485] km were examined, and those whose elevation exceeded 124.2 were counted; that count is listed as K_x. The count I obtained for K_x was 3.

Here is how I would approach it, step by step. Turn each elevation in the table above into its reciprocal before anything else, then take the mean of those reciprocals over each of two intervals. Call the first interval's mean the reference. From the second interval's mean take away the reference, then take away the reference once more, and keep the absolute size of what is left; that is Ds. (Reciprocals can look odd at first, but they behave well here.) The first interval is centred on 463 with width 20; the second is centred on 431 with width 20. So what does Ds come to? 0.0079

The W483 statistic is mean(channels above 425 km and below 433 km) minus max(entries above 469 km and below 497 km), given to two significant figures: -24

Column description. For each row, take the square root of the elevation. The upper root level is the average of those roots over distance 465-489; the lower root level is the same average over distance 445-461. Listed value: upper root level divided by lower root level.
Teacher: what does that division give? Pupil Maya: 1.06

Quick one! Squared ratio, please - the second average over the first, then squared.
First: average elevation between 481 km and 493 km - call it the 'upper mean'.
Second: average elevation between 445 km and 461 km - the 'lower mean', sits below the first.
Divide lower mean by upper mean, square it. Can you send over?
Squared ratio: 0.762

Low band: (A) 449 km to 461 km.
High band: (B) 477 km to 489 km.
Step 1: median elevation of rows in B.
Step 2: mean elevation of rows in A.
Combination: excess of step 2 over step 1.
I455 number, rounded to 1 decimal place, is -17.3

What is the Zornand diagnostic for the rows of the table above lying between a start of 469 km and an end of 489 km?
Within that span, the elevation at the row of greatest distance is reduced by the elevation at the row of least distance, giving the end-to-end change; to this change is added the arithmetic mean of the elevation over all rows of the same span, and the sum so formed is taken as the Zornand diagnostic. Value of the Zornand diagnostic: 136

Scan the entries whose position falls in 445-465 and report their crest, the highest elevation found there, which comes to 119.7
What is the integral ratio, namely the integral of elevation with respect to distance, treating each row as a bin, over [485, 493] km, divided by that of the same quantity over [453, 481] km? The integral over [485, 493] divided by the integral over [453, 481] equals 0.30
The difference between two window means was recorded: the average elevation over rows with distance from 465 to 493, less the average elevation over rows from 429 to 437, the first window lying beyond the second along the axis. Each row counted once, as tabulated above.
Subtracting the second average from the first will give 15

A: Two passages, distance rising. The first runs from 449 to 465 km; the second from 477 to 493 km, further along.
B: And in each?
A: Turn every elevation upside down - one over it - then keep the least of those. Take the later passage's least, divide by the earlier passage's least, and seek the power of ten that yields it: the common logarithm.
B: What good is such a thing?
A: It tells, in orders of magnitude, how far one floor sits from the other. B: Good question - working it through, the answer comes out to -0.04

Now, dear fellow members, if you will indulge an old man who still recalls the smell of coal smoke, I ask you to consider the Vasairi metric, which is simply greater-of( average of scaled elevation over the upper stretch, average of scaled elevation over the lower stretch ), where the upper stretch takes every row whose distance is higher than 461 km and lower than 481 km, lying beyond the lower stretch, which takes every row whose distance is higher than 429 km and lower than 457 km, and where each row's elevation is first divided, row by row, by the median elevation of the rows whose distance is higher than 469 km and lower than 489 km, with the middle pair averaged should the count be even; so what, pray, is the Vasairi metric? 0.96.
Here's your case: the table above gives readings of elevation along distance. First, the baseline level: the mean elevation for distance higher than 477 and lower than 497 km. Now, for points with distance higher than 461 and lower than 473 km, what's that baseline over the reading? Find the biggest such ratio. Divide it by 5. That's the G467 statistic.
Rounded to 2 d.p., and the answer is 0.22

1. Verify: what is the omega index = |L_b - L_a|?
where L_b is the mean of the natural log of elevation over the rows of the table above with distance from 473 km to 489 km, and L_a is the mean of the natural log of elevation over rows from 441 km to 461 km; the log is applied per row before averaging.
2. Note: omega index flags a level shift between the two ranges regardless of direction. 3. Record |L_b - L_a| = 0.14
